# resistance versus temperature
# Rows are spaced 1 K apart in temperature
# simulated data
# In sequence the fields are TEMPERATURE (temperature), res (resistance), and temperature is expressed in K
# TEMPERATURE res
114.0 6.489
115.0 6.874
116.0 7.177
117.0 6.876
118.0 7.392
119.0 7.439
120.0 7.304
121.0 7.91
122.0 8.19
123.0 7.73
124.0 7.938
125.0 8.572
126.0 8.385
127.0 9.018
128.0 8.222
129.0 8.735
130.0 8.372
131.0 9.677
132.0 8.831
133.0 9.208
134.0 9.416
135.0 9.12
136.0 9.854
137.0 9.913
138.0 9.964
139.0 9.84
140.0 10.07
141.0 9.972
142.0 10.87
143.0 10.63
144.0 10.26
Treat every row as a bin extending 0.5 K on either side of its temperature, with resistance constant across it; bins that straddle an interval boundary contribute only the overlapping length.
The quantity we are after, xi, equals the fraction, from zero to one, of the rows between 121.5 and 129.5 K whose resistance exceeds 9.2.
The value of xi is 0.0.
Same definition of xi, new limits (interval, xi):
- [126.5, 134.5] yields 0.4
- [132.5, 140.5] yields 0.9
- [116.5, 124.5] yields 0.0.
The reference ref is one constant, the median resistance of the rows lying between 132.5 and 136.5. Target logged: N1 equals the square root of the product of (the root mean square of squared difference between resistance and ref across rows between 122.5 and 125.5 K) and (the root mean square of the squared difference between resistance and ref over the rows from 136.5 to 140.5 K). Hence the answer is 0.88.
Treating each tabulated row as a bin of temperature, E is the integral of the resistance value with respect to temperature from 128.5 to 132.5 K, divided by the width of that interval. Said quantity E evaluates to 8.9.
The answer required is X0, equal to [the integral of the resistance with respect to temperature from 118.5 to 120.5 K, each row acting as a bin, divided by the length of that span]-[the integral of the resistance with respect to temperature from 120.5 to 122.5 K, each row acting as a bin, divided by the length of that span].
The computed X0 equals -0.7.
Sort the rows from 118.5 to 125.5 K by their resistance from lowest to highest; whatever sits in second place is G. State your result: 7.439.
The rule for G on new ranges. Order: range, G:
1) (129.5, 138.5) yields 8.831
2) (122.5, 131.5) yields 7.938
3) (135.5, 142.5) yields 9.854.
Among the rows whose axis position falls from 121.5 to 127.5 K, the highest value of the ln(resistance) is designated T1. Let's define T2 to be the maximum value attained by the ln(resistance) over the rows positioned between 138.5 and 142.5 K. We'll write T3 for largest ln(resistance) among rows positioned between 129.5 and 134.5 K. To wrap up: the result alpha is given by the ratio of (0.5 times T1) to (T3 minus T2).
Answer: -9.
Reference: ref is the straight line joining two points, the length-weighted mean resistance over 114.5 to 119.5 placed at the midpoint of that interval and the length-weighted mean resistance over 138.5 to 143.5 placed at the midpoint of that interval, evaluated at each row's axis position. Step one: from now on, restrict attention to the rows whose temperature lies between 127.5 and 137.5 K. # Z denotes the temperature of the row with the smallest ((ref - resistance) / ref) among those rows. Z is 131.0 K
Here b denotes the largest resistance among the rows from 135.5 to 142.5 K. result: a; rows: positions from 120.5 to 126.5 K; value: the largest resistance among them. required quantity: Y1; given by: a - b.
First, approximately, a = 8.572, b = 10.87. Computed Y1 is -2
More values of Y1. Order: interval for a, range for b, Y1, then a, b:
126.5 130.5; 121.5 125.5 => 0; 9.018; 8.572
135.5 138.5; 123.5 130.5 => 1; 9.964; 9.018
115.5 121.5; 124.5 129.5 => -1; 7.91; 9.018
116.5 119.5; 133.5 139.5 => -3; 7.439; 9.964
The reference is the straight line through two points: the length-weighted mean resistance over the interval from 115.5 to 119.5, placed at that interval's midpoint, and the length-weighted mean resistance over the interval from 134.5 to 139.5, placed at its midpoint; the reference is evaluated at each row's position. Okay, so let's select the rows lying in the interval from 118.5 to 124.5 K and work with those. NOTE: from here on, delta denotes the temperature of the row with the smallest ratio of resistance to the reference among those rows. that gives 120.0 K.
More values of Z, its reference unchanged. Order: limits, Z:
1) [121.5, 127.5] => 127.0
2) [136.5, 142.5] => 142.0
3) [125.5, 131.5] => 131.0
